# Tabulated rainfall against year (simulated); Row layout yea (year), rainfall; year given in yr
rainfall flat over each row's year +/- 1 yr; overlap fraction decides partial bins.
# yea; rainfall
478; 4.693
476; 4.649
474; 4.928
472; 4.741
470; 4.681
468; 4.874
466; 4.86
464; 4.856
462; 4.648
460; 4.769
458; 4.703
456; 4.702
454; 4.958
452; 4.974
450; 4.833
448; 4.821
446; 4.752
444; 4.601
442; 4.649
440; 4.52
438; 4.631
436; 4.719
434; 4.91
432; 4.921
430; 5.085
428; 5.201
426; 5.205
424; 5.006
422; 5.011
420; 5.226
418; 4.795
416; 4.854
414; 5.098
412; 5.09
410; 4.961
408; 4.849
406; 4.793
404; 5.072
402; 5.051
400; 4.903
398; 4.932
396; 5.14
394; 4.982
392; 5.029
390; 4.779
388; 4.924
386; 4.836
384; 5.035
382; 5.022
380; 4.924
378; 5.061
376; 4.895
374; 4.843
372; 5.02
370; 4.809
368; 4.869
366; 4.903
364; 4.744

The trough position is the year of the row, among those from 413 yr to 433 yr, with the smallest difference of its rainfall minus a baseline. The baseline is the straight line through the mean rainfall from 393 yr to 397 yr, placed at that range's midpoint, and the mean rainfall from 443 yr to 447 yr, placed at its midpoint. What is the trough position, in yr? 418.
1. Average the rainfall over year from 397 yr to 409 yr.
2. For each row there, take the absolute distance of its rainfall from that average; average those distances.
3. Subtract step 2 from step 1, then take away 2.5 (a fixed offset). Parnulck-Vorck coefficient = 2.35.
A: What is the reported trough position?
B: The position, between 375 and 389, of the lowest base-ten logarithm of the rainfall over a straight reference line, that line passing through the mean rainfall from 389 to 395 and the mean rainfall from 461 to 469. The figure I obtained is 386 yr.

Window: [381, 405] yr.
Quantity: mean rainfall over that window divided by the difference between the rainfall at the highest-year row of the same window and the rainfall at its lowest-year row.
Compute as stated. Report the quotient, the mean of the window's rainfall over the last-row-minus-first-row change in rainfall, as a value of 100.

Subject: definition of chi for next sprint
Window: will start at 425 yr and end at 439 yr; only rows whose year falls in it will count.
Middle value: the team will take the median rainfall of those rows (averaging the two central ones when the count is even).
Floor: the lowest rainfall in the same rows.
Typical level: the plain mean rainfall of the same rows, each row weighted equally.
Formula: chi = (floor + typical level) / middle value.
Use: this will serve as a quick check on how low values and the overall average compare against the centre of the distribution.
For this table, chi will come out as 1.948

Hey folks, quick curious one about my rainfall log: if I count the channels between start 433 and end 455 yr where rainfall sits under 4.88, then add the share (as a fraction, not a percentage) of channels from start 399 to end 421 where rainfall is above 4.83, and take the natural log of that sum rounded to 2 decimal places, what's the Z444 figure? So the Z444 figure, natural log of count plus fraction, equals 2.18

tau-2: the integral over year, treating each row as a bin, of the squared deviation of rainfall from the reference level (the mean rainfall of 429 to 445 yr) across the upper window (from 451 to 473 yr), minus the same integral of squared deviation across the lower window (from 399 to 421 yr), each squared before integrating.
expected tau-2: -1.2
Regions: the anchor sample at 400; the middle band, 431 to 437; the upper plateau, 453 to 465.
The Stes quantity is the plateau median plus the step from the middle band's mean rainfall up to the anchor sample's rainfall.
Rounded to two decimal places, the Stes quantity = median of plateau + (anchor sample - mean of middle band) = 4.79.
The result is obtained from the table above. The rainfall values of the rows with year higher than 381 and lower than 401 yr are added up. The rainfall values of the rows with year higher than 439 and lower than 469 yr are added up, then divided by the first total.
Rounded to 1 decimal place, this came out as 1.4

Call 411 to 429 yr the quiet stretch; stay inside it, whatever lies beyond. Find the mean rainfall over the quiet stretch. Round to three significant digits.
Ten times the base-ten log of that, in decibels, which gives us 7.04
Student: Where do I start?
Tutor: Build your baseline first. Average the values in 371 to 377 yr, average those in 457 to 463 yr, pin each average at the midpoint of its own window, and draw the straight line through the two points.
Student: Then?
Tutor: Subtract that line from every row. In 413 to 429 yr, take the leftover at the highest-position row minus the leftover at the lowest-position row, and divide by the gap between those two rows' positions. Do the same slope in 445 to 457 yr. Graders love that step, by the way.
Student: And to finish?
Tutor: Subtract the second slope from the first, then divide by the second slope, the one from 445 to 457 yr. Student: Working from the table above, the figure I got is -4.9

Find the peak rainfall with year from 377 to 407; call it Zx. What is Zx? 5.14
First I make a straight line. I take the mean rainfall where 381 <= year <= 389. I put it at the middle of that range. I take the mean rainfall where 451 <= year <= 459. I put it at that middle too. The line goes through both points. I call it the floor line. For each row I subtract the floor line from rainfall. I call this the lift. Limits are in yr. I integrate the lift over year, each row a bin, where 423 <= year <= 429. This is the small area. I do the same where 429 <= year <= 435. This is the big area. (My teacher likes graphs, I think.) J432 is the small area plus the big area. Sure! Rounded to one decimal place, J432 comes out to 2.1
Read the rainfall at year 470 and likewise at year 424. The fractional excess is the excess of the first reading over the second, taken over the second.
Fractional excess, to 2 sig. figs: -0.065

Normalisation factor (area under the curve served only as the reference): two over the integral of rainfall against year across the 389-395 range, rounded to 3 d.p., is 0.068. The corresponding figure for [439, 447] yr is 0.054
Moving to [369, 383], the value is 0.029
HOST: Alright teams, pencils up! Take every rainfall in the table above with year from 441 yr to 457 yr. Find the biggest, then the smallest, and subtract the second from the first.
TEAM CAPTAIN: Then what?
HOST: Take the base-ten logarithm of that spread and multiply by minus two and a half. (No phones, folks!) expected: 1.07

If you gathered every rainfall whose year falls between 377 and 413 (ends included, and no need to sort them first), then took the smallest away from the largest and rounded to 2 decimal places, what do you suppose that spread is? 0.36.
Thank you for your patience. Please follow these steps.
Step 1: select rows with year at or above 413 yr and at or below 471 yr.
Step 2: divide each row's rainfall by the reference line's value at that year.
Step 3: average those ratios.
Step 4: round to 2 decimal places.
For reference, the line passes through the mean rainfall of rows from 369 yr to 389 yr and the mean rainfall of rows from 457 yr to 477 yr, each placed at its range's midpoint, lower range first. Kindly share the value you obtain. 1.01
